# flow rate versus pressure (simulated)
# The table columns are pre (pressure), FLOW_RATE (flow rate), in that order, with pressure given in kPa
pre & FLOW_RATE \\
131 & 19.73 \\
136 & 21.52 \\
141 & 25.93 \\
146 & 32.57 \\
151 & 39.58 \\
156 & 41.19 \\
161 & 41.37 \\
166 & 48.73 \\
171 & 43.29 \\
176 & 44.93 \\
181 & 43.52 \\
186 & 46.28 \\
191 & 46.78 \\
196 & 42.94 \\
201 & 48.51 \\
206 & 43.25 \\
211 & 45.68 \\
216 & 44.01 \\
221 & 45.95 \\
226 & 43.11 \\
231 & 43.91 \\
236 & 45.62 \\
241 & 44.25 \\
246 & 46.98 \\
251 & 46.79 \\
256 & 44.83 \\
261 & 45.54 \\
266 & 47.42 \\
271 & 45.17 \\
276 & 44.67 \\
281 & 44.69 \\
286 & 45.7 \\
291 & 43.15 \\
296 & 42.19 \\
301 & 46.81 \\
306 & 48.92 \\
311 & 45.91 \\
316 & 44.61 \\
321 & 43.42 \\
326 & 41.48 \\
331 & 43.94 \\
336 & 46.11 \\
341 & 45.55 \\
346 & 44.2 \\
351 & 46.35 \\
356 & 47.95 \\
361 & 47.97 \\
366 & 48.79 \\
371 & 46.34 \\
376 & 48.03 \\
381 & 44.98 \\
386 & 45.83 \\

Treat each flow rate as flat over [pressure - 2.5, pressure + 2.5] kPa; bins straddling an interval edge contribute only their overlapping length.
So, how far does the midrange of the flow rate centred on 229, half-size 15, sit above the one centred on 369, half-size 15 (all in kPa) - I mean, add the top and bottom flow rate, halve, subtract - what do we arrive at -2.4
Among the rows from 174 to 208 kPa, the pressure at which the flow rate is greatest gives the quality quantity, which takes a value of 201 kPa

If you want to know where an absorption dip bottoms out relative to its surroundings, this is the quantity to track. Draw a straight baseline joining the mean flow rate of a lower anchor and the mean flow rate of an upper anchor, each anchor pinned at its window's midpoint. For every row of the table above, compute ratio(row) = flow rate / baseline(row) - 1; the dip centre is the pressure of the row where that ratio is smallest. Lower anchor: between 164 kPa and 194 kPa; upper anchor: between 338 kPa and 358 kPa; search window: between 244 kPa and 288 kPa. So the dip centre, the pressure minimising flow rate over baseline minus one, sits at 276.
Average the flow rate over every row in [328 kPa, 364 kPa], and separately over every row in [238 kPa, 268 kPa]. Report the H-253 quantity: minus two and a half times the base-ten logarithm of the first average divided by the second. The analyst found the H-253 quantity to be -0.001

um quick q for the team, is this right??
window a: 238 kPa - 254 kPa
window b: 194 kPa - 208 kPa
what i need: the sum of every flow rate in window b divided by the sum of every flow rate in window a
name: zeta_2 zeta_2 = 0.98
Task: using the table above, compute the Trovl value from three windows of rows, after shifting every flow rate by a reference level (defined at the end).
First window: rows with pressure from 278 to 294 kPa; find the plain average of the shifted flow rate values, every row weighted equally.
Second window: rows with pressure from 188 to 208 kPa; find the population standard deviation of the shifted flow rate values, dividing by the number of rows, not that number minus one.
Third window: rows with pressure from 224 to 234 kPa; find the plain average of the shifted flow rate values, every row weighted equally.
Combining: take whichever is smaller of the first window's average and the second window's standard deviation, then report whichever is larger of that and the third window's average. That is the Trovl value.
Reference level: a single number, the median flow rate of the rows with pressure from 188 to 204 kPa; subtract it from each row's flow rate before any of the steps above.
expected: -2.3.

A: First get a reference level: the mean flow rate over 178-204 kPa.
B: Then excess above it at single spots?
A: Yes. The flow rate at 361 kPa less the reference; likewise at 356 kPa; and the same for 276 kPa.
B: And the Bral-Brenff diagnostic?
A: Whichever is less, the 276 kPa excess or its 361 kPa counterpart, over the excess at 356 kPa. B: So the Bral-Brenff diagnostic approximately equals 0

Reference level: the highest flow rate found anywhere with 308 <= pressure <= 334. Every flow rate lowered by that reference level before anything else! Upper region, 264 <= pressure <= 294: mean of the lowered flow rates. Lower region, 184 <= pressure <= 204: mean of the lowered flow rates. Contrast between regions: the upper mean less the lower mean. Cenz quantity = -1.0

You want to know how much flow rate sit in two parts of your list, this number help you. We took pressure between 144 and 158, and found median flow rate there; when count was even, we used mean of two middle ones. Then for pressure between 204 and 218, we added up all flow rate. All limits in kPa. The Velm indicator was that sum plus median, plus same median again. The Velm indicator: 212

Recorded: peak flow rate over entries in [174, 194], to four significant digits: 46.78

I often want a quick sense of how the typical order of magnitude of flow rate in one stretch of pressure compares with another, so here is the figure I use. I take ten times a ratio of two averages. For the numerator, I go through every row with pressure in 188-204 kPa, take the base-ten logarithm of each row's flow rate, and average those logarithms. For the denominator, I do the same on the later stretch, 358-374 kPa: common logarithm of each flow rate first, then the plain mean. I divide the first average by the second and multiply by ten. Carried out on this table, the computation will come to 9.9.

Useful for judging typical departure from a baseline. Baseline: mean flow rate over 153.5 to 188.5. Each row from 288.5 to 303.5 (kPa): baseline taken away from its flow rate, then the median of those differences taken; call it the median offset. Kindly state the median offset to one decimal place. -1.0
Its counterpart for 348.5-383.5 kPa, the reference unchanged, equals 3.8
